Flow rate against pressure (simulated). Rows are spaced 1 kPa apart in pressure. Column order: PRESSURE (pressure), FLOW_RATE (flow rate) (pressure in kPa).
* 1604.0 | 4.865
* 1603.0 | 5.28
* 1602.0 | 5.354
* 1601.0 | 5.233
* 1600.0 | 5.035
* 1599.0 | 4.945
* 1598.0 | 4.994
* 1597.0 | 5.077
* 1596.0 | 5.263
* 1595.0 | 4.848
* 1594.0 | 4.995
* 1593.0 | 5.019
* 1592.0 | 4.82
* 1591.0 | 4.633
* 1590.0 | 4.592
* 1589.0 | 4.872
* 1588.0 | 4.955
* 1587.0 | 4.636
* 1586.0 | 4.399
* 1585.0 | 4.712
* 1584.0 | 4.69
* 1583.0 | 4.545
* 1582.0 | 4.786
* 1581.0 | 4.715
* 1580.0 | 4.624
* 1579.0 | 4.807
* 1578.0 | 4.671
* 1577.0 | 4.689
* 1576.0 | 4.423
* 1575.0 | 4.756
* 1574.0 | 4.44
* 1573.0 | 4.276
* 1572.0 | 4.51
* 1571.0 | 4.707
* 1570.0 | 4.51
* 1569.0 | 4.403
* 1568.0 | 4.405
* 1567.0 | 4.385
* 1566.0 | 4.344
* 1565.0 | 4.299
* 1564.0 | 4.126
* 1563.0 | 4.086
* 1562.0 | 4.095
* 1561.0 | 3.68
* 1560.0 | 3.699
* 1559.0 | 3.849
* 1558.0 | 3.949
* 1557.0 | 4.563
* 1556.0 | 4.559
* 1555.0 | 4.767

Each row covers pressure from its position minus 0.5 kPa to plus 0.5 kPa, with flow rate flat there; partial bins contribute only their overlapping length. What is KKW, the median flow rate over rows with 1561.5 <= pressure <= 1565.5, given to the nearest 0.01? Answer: 4.11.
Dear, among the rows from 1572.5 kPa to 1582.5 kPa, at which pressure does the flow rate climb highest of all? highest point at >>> 1579.0 kPa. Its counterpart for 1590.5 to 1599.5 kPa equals 1596.0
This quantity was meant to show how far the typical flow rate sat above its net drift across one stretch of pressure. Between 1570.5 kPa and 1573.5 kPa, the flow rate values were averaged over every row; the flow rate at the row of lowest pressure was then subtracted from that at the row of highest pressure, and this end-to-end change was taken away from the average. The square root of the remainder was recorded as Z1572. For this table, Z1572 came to 2.22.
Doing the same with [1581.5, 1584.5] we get 2.18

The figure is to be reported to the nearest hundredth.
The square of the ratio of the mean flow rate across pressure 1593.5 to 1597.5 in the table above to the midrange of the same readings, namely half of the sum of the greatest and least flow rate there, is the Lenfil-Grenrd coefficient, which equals 1.00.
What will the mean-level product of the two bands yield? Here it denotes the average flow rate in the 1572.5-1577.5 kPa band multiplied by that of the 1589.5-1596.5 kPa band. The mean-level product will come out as 22.0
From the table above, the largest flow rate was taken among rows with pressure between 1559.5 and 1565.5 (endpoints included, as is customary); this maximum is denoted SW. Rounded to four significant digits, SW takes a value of 4.299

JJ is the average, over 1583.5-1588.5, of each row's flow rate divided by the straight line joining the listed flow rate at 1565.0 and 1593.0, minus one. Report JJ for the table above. -0.033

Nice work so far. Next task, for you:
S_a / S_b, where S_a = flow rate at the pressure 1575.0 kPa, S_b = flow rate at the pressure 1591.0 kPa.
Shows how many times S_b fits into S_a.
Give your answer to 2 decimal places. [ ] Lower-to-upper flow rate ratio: 1.03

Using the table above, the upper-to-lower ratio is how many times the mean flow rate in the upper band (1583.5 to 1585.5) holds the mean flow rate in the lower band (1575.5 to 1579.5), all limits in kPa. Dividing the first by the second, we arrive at 1.01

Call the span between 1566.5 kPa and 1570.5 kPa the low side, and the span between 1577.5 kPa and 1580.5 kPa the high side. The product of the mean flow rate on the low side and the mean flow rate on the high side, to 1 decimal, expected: 20.8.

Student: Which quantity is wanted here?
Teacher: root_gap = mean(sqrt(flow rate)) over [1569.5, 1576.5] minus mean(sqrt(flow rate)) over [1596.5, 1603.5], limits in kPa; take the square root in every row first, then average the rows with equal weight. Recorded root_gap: -0.14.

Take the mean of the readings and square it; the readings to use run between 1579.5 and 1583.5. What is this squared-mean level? 21.8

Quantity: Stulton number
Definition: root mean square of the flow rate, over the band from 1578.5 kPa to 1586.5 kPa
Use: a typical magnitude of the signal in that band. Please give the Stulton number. 4.66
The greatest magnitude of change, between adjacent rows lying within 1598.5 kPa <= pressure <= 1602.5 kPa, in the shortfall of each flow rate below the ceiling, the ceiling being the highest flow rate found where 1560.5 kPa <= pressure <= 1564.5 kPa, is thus 0.20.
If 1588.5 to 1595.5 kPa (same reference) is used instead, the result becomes 0.28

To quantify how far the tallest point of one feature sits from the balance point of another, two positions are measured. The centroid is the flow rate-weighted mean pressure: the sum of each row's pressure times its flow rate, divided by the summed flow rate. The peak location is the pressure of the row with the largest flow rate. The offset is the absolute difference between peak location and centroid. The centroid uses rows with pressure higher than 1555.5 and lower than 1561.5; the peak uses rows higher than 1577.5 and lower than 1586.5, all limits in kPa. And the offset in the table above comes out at 20.6 kPa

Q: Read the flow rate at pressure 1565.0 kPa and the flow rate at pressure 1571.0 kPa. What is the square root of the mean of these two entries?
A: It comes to 2.12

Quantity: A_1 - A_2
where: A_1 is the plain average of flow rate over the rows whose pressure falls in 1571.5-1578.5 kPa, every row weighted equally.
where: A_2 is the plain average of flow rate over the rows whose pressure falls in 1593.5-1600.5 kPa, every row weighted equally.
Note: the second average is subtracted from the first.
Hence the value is -0.48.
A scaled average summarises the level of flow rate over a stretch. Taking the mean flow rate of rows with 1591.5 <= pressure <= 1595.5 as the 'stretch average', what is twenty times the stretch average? 98.4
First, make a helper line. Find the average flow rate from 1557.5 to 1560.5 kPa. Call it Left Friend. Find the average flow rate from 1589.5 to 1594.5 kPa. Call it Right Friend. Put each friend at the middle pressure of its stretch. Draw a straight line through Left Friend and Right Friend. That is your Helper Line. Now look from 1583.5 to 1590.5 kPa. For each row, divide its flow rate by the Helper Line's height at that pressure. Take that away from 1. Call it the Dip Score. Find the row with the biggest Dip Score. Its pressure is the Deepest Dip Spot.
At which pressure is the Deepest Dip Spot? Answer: 1586.0 kPa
